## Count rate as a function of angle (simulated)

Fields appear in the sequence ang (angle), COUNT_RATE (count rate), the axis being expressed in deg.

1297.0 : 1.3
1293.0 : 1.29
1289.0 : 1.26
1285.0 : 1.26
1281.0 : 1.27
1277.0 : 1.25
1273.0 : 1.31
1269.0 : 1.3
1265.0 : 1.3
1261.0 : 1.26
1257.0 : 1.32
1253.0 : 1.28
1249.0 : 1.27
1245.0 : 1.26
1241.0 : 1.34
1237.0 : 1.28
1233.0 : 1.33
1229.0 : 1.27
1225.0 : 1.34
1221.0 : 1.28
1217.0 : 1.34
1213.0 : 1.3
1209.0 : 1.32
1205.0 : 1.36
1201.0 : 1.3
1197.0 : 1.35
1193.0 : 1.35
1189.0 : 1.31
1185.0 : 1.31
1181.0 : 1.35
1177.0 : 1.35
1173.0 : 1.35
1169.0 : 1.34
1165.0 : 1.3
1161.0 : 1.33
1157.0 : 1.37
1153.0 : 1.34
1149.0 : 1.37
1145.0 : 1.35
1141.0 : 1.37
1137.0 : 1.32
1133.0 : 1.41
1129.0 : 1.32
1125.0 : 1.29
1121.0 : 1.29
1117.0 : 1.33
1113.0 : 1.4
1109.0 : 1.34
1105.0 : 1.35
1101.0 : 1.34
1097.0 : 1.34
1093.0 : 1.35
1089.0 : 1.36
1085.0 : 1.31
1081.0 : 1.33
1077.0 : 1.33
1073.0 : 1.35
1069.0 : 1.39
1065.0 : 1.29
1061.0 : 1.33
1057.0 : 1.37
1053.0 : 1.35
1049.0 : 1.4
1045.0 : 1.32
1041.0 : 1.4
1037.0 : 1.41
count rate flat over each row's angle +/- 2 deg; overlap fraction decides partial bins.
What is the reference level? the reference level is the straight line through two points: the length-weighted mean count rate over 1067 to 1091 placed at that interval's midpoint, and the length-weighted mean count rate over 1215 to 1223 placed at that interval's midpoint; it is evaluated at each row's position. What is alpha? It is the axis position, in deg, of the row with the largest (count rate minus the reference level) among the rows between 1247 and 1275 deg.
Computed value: 1257.0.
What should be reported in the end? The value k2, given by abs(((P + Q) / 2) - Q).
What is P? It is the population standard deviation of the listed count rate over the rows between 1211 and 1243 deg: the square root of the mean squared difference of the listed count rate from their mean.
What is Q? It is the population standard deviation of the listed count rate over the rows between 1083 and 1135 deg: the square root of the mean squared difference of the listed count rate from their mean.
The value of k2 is 0.0029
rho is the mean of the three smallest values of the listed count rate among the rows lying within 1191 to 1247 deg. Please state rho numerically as 1.27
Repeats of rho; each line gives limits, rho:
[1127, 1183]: 1.31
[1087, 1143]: 1.30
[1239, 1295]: 1.26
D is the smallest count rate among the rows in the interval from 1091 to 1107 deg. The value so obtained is 1.34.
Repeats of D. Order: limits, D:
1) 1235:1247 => 1.26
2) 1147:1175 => 1.3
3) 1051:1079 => 1.29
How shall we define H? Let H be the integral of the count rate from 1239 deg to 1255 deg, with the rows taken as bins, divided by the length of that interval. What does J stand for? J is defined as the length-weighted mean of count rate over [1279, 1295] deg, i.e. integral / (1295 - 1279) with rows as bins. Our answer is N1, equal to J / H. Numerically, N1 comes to 0.99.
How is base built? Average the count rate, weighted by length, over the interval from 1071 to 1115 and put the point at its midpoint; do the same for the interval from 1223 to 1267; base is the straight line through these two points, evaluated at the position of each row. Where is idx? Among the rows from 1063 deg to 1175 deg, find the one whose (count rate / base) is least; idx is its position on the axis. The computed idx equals 1065.0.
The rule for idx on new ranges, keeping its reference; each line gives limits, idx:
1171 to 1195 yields 1185.0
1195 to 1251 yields 1245.0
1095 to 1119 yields 1117.0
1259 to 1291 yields 1277.0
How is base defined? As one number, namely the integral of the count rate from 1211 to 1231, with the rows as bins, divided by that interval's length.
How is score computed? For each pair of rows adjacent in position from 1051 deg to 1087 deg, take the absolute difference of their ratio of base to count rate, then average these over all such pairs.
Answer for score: 0.025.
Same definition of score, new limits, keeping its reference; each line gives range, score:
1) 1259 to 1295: 0.017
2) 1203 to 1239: 0.038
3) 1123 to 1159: 0.032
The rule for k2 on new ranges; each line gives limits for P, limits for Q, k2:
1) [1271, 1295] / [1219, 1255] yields 0.0050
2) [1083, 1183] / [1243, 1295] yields 0.0035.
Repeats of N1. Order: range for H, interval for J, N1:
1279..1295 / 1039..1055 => 1.08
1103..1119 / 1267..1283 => 0.95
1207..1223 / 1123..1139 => 1.02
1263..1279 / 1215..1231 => 1.01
